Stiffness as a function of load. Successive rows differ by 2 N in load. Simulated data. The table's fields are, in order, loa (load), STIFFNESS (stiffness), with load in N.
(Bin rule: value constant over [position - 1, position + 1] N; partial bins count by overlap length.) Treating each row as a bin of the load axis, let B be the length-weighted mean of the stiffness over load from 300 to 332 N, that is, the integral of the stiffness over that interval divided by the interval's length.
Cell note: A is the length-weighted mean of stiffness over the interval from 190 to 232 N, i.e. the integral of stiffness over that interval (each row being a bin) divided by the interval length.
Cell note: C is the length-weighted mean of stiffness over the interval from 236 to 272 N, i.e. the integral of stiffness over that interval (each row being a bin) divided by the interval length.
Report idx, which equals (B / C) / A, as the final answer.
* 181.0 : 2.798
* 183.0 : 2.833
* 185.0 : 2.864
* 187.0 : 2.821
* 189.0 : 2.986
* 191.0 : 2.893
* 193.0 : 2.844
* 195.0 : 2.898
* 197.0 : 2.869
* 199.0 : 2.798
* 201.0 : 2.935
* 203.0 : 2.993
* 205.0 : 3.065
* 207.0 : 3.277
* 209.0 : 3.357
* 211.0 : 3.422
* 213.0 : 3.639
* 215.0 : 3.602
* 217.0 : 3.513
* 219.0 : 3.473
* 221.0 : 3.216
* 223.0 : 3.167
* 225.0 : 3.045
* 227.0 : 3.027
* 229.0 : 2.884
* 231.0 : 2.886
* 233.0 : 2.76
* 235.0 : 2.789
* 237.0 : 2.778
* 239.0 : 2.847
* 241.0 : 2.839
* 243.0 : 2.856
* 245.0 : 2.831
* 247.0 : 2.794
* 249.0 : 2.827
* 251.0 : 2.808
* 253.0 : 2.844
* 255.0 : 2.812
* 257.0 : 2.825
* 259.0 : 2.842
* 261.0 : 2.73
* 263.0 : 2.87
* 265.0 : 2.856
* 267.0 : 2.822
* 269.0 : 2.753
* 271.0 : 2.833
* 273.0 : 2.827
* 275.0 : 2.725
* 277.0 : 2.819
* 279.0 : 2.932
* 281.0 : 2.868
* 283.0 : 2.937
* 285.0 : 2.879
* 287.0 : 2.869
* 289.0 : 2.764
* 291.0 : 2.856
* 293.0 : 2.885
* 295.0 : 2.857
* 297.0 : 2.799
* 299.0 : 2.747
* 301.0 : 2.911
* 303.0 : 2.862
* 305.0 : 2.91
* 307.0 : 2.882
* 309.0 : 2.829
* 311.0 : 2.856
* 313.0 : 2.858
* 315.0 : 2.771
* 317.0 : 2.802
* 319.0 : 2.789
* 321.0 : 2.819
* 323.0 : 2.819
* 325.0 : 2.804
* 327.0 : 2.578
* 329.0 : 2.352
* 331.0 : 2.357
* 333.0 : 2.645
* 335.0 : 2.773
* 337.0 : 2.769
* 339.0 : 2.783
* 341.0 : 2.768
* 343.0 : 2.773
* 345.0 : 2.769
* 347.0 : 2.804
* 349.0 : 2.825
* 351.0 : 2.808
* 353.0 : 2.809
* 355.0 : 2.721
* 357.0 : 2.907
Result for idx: 0.313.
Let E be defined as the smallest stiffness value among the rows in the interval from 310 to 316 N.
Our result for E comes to 2.771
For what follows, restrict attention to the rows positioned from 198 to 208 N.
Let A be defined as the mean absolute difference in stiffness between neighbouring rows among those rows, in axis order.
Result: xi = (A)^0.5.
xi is 0.35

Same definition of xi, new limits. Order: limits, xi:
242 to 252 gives 0.17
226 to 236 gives 0.27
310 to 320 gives 0.18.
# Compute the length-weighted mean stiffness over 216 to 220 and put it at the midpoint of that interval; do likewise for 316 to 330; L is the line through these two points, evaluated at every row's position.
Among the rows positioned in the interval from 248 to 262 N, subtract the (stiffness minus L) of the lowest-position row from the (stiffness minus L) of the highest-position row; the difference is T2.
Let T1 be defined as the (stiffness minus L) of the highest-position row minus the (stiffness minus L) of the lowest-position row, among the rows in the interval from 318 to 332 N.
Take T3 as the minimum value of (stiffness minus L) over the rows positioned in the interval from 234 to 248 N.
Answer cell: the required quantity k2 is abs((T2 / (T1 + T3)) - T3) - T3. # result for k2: 1.2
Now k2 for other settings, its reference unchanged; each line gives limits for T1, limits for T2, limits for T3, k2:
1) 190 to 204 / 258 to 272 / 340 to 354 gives -0.2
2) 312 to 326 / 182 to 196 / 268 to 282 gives 0.5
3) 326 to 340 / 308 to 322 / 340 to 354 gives -0.2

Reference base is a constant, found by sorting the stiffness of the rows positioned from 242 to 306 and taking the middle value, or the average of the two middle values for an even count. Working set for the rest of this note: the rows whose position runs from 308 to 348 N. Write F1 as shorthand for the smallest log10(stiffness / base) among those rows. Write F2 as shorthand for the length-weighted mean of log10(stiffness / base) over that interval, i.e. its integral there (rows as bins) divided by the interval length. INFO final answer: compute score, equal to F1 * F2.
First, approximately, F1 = -0.0815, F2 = -0.016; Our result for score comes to 0.0013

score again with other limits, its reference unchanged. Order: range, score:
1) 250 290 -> 0.0000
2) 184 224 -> -0.0003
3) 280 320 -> 0.0000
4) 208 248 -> -0.0004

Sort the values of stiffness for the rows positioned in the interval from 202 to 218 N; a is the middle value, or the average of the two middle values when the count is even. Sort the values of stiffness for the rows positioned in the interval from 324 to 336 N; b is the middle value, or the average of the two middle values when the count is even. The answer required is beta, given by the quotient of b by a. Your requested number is 0.77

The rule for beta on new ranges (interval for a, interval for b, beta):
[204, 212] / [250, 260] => 0.85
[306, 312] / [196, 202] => 1.00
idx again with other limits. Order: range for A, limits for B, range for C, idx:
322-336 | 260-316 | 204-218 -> 0.318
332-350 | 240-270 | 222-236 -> 0.347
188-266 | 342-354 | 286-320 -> 0.329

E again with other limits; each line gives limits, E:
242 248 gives 2.794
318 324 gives 2.789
